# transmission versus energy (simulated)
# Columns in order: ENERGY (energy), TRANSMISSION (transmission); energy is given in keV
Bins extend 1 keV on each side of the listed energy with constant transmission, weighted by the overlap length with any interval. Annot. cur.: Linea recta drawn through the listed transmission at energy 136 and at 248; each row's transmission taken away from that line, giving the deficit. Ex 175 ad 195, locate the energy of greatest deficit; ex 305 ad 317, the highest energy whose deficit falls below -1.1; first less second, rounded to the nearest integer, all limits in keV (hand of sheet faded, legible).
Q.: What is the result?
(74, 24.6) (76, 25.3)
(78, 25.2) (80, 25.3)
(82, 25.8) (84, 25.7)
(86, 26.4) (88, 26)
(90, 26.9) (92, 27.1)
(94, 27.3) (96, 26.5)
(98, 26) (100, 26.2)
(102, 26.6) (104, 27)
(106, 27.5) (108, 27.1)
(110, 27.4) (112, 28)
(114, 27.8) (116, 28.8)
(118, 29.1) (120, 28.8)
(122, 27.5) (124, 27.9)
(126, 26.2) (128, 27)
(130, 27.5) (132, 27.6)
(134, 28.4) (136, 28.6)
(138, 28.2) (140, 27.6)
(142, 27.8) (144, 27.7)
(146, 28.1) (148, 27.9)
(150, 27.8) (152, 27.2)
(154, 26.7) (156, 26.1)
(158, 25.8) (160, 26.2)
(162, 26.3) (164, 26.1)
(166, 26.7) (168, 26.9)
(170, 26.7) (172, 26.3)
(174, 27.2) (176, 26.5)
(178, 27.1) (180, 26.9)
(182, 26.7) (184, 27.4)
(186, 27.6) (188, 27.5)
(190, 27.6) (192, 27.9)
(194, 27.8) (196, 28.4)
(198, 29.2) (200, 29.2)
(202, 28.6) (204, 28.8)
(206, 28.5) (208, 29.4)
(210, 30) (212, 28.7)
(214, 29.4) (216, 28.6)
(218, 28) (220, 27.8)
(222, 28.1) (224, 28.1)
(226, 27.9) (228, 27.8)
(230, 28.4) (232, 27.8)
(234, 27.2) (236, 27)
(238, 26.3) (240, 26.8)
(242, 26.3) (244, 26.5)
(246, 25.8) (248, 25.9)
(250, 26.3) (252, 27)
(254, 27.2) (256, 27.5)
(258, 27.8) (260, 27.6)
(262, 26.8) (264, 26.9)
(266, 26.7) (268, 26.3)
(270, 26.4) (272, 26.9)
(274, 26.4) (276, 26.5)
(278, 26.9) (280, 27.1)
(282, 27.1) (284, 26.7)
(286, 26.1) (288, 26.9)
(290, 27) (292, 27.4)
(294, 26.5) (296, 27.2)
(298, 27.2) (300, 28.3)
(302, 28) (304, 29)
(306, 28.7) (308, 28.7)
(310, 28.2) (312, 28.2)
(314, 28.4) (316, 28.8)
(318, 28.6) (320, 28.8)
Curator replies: -140 keV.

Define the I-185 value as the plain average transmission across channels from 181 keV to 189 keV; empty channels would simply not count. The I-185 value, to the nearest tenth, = 27.3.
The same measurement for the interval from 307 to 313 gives 28.4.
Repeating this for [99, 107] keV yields 26.8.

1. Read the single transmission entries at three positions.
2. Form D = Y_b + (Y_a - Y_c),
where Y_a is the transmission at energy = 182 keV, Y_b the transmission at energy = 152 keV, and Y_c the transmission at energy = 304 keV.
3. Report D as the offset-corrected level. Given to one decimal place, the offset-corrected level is 24.9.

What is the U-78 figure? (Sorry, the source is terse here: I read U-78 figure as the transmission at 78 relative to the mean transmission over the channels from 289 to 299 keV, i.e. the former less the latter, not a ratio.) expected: -1.9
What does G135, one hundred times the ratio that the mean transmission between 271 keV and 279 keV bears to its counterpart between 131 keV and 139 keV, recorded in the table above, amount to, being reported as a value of 95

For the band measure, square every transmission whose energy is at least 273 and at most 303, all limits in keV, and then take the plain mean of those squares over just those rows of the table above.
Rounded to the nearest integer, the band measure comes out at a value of 730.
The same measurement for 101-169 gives 752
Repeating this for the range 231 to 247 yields 714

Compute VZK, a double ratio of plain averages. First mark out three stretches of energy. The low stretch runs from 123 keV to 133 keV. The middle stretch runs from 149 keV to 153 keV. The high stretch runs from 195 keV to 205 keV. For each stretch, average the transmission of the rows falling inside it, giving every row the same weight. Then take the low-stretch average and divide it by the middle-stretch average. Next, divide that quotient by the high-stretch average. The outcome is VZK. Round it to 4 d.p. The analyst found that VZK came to 0.0343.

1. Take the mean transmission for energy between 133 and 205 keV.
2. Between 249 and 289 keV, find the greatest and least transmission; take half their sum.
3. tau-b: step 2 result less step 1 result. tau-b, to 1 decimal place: -0.5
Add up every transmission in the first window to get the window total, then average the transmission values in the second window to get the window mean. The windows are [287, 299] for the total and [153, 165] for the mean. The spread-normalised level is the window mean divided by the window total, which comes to 0.162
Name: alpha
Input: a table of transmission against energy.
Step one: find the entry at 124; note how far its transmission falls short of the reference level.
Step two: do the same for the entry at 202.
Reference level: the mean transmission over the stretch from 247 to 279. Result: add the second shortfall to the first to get -2.9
